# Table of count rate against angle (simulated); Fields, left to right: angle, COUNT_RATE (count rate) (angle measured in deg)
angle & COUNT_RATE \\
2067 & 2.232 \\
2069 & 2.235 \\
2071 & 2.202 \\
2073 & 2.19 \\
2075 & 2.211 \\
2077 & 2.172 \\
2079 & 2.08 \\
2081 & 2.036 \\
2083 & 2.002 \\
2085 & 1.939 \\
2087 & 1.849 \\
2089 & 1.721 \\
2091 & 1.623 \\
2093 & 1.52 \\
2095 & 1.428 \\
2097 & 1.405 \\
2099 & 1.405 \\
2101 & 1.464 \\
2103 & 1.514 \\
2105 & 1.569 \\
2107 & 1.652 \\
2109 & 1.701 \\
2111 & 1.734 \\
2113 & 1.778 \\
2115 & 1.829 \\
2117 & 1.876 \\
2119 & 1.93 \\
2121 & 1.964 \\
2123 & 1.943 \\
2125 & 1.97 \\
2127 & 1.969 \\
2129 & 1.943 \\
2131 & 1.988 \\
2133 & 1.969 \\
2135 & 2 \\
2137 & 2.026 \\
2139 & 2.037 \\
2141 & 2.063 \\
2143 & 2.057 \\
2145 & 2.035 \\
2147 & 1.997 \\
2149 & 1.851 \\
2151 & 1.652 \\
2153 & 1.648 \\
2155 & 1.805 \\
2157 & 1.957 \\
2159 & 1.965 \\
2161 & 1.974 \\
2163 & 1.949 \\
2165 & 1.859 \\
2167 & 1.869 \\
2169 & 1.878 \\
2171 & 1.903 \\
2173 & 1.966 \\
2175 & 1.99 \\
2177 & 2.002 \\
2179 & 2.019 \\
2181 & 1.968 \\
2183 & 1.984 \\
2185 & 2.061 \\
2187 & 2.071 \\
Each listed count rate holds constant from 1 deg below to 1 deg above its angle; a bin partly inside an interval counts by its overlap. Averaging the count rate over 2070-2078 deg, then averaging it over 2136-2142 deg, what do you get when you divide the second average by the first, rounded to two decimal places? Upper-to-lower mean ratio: 0.93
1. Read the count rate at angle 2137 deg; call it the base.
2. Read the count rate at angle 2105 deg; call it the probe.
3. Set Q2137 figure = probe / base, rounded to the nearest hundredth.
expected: 0.77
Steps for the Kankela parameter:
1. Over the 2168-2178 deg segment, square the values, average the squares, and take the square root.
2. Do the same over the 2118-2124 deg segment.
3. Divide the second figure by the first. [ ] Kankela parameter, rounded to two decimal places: 1.00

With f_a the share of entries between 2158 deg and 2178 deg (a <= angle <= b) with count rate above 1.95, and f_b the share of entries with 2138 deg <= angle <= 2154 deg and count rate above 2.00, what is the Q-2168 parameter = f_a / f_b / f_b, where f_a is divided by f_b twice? 2.0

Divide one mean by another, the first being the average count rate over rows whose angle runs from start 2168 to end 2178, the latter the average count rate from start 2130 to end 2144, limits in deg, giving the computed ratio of 0.96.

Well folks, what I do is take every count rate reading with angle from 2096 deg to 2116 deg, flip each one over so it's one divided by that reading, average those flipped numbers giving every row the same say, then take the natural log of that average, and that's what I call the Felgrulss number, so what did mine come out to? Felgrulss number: -0.465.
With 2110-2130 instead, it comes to -0.637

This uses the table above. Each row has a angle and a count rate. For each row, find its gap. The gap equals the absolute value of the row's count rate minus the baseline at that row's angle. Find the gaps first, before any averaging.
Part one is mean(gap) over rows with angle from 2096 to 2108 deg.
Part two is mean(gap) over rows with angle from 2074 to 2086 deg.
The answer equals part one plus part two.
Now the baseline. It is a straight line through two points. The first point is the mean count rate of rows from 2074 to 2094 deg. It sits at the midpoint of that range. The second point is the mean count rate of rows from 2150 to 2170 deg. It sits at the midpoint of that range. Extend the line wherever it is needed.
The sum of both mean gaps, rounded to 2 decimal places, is 0.55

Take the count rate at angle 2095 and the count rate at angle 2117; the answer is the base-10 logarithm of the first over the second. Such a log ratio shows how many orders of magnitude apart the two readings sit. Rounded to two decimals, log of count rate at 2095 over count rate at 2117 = -0.12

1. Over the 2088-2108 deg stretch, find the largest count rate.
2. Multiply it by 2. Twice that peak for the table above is 3.4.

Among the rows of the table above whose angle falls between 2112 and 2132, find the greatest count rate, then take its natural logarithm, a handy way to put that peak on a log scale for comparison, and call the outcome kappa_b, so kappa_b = 0.69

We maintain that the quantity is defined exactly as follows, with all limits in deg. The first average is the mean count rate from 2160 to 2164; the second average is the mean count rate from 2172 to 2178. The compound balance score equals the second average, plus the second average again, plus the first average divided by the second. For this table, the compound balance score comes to 4.96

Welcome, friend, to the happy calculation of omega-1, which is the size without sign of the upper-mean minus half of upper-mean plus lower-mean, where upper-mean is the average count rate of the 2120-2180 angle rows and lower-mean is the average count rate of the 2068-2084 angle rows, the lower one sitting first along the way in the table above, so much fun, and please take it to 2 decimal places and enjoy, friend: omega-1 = 0.10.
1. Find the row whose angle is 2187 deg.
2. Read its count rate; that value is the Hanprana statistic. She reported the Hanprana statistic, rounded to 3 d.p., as 2.071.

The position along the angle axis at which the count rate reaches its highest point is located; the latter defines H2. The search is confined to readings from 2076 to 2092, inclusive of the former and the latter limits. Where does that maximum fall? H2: 2077 deg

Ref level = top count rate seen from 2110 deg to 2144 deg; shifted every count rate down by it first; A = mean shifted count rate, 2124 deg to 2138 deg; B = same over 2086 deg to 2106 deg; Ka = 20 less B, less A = 20.6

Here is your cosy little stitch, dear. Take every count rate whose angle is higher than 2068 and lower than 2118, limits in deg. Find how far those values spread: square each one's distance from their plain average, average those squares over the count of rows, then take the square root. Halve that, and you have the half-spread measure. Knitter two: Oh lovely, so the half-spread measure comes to 0.14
